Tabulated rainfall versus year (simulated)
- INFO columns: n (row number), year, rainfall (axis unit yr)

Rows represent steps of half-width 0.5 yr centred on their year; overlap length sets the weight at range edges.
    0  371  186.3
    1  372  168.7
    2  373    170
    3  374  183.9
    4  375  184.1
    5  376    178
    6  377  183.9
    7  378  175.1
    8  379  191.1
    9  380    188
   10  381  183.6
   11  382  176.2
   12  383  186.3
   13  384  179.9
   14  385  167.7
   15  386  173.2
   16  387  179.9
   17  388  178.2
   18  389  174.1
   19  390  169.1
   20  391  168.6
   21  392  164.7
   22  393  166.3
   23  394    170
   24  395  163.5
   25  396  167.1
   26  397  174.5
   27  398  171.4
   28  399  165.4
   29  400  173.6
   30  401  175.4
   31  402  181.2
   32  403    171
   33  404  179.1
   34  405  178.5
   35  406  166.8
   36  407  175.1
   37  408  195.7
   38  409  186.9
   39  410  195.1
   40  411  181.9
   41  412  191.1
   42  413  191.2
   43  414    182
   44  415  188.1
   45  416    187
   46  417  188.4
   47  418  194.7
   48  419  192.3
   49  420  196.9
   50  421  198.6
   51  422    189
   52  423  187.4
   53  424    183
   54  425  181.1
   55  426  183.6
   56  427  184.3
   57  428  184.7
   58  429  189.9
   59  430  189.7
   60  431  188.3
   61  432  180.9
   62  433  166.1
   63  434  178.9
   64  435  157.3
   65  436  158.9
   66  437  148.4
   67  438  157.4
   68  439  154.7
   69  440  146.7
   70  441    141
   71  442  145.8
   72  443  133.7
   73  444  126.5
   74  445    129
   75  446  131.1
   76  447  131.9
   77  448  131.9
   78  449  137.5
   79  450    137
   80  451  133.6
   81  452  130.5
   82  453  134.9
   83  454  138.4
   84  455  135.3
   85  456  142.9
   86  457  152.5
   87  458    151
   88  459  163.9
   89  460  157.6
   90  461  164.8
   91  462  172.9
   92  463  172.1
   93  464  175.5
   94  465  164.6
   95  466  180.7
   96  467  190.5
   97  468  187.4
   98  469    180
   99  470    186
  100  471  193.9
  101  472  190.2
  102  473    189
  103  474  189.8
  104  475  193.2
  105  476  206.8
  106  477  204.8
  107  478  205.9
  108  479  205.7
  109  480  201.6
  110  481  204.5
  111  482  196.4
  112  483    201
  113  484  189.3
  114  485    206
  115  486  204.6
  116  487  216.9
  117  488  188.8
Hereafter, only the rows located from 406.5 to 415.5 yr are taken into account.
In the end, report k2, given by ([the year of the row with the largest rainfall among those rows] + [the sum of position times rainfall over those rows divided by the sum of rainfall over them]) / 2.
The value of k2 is 409.5 yr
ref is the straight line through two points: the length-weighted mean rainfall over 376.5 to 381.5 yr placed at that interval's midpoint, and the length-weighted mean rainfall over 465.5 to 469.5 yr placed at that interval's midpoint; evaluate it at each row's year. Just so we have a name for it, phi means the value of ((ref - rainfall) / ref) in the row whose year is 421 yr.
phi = -0.08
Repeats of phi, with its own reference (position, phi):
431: -0.02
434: 0.03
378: 0.05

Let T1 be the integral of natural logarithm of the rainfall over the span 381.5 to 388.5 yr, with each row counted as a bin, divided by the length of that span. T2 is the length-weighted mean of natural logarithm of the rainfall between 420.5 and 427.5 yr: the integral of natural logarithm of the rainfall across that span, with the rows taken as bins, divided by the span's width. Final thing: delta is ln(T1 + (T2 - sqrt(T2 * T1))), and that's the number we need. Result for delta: 1.65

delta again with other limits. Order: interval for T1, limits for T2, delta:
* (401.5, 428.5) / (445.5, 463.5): 1.63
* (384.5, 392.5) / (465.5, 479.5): 1.65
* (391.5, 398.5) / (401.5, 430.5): 1.64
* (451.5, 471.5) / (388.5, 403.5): 1.63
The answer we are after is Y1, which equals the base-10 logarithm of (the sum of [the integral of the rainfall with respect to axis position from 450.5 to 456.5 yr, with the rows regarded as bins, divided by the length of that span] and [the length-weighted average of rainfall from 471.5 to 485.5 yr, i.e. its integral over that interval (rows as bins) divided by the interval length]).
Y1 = 2.52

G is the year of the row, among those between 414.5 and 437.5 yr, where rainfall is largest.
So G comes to 421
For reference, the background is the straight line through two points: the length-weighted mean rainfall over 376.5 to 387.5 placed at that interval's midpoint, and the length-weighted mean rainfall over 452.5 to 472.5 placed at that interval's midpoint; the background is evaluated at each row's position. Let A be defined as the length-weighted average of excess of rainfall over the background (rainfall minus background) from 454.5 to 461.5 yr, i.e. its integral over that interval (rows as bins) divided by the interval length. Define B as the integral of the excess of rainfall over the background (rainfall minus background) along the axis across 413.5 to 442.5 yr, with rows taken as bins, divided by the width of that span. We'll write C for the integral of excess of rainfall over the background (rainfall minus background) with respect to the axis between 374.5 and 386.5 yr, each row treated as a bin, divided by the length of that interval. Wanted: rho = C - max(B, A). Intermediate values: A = -15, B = 4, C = 0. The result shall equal -4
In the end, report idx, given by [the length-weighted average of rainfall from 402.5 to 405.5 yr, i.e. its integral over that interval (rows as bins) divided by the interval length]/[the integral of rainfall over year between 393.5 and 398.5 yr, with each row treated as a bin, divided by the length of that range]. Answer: 1.04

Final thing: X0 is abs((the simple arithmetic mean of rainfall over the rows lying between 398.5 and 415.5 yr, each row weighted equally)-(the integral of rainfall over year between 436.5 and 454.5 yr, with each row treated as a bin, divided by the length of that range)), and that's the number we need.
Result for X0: 43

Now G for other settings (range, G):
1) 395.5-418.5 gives 408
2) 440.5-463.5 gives 462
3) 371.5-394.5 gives 379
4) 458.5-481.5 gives 476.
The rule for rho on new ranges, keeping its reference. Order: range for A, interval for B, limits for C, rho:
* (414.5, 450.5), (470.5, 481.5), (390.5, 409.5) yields -38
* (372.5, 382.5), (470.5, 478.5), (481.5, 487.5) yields 7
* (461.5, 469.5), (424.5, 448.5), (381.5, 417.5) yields -12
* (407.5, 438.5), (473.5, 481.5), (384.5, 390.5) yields -43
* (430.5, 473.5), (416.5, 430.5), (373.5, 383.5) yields -13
